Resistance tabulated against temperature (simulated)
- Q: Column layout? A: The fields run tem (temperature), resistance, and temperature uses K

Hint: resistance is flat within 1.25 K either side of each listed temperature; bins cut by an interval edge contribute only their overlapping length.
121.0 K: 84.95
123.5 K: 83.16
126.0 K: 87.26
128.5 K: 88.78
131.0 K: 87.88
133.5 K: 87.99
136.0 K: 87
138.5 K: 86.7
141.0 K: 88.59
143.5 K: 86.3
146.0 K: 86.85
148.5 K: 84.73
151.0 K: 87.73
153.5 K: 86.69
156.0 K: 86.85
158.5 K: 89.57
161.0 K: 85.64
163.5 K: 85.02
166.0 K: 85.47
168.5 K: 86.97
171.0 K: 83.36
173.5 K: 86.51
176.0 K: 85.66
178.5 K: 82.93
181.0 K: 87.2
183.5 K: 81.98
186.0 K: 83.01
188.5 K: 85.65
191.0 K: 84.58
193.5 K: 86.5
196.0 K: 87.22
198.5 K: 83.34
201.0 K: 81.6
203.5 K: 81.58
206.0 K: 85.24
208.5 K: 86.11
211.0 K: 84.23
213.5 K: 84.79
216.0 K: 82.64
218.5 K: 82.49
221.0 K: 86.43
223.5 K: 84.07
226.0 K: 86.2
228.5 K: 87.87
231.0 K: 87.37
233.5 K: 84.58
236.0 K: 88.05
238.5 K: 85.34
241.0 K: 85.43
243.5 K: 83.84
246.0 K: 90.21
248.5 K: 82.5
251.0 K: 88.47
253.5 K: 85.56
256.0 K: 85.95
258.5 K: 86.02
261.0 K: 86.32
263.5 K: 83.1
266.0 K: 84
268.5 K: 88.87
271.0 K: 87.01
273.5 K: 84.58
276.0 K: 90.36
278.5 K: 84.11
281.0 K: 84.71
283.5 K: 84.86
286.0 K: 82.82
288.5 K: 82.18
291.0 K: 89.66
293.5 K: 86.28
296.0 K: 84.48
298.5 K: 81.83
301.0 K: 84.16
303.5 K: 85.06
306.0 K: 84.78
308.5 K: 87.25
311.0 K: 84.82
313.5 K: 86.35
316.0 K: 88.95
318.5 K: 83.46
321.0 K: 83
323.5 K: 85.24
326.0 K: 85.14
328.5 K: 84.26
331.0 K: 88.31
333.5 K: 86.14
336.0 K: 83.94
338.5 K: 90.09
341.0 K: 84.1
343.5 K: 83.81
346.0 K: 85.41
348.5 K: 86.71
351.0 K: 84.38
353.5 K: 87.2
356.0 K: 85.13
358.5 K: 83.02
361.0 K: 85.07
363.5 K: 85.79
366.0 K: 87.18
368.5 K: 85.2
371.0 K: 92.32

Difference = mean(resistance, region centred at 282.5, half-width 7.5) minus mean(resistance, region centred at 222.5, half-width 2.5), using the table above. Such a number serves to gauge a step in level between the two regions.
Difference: -0.4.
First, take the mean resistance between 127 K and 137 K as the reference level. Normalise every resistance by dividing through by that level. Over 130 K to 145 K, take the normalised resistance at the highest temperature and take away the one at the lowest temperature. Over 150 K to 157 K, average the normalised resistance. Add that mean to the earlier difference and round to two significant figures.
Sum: 0.97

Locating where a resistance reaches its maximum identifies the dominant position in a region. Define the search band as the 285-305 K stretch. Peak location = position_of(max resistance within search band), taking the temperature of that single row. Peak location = 291.0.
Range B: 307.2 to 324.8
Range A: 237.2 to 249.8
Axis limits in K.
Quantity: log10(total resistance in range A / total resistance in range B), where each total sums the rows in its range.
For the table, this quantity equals -0.15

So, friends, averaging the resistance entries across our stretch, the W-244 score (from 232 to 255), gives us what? 86.0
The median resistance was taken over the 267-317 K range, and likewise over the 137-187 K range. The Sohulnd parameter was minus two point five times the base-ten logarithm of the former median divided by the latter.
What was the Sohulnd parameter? 0.020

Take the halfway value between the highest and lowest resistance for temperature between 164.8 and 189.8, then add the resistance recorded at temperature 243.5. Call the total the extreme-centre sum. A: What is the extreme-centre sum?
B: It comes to 168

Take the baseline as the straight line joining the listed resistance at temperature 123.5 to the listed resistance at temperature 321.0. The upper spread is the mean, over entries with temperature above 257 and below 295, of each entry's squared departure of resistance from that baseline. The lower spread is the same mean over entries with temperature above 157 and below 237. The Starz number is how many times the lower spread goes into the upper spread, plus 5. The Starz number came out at 6.6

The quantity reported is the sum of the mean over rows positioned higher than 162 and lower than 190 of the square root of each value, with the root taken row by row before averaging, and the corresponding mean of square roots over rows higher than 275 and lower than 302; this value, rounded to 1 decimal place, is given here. 18.4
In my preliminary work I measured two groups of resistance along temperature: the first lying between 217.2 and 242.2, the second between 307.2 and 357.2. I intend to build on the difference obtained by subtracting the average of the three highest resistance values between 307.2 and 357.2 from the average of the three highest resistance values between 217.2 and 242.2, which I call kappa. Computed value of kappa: -1.4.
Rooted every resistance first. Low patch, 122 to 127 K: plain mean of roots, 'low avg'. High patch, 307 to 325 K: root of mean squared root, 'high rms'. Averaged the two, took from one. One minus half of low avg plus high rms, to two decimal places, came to -8.24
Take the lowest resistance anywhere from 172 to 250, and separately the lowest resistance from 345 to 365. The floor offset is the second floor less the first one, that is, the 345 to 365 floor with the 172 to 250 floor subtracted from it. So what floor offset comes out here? 1.4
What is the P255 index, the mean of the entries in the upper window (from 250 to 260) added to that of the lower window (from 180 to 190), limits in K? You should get 171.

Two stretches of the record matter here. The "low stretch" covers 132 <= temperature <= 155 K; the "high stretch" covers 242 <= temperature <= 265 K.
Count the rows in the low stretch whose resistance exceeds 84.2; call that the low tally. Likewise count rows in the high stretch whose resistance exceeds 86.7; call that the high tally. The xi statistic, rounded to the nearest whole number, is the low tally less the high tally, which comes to 7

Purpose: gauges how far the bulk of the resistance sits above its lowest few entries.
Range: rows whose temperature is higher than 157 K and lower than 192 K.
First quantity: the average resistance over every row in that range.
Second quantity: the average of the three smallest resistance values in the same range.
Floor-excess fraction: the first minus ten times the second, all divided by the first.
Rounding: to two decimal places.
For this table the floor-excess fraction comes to -8.69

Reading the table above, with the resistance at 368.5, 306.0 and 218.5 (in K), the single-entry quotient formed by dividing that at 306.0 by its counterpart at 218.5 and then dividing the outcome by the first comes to 0.0121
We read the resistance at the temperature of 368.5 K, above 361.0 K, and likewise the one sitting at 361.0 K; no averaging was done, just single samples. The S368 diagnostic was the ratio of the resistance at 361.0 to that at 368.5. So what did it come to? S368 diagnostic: 1.00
